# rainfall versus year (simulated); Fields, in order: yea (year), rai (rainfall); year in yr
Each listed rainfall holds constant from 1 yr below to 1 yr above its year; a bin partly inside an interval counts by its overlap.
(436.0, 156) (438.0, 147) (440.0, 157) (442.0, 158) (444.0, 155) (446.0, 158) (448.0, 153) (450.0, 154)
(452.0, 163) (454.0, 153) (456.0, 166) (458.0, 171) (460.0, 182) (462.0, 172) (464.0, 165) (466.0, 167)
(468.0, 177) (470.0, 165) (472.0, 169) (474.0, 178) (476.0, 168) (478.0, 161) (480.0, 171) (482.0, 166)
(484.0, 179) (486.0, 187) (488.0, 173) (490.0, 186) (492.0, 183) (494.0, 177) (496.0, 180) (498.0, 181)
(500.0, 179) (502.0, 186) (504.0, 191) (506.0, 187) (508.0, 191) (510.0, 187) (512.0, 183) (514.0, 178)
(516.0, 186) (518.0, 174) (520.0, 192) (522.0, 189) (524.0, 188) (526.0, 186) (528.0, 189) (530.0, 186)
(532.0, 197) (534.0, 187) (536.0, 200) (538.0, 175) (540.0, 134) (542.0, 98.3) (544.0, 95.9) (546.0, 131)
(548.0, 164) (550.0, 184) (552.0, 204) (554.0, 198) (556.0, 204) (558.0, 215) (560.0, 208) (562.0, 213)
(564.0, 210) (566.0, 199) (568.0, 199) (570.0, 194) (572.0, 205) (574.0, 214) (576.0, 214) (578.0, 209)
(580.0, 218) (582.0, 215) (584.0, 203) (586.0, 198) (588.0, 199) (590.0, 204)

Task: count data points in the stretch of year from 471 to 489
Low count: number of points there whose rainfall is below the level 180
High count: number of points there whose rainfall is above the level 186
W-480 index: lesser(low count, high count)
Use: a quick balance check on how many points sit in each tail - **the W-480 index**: 1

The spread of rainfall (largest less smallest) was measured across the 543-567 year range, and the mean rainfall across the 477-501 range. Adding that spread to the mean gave 296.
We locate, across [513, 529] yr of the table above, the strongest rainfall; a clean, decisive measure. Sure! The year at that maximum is 520.0 yr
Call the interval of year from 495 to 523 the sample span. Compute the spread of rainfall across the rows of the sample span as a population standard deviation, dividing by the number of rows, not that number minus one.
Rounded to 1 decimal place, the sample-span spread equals 5.3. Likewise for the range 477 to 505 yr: 8.1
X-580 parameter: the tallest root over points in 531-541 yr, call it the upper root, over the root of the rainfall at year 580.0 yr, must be 0.96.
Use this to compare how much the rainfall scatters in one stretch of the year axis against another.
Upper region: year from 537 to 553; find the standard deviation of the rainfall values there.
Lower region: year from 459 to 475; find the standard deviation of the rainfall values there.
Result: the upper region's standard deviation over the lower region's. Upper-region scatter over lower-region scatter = 6.2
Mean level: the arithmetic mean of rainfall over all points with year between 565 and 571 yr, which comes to 197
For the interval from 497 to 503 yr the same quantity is 182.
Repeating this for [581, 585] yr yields 209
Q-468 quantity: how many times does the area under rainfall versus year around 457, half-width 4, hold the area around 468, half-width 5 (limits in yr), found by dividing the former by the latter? 0.8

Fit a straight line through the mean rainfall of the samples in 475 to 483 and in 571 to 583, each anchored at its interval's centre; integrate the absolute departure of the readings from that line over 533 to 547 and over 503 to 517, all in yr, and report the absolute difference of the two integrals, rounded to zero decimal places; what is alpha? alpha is 625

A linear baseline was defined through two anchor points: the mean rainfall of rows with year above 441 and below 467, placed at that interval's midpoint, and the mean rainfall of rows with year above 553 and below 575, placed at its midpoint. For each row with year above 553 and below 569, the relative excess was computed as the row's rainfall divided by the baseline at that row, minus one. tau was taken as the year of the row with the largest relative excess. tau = 558.0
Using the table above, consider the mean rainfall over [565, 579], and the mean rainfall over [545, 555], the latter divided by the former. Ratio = 0.86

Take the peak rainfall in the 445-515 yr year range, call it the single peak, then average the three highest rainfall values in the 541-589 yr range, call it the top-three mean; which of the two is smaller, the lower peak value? 191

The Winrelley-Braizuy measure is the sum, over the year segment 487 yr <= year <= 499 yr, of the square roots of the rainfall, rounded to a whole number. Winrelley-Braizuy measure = 80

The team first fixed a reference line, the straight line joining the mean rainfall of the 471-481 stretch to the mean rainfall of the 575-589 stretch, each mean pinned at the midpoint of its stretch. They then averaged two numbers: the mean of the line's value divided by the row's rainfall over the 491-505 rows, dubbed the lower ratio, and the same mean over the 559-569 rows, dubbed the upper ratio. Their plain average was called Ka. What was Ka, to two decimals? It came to 0.98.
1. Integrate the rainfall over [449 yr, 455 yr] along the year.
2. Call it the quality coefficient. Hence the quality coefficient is 940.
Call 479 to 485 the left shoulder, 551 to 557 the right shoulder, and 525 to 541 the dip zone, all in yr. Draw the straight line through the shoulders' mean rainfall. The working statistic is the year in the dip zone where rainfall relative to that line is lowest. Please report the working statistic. 540.0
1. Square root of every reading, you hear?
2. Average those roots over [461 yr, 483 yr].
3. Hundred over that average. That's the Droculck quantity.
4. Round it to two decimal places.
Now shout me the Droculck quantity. 7.69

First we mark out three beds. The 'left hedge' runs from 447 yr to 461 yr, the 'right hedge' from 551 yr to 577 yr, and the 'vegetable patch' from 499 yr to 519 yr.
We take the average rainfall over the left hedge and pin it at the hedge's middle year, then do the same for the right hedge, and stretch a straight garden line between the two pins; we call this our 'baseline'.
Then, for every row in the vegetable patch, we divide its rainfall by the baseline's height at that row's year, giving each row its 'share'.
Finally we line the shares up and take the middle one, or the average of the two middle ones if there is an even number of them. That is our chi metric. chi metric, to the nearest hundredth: 1.00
